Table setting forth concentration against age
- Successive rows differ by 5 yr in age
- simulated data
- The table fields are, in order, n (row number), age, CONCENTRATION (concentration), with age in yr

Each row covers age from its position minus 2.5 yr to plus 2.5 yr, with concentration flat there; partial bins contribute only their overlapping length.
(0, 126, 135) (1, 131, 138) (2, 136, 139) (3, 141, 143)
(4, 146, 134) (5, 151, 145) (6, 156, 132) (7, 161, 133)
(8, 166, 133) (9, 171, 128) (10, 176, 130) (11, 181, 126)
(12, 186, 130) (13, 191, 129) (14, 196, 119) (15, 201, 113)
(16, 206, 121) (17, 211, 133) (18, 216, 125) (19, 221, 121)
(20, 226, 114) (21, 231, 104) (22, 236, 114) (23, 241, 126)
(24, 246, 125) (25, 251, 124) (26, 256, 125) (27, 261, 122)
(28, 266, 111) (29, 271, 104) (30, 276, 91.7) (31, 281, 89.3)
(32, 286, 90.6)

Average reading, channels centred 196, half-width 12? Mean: 122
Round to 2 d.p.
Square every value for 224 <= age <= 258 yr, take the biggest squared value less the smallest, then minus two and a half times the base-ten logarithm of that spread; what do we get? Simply -9.26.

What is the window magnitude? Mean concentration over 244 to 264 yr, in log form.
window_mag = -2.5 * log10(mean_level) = -5.23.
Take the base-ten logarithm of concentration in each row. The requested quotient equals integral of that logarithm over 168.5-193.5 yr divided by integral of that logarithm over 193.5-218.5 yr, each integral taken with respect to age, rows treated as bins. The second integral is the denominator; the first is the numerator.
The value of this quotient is 1.011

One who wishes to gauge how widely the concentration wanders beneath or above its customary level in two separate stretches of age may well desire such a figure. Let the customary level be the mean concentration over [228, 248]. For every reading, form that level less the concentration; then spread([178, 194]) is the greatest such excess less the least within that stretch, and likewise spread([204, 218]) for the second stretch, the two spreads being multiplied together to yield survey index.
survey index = 48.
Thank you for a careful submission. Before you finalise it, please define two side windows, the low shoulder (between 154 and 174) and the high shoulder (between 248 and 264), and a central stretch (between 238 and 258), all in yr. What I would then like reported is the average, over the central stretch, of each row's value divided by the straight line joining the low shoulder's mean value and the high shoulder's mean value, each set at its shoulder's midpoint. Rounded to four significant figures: 1.006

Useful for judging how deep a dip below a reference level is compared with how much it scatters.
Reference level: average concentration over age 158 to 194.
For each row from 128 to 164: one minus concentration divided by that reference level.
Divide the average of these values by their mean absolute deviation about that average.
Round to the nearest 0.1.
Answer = -1.9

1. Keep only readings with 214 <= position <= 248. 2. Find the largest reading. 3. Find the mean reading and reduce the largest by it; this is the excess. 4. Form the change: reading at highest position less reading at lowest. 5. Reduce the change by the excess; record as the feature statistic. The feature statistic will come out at -8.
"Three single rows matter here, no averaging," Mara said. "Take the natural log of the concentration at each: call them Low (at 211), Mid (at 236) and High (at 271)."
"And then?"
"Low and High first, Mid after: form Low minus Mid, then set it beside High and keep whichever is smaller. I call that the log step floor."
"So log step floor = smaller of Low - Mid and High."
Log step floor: 0.15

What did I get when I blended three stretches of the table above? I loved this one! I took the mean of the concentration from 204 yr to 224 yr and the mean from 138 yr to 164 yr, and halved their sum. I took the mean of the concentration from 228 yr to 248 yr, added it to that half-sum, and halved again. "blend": 124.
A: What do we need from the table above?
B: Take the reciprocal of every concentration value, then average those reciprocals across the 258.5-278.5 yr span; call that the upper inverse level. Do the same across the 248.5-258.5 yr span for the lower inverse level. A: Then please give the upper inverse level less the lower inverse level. 0.0014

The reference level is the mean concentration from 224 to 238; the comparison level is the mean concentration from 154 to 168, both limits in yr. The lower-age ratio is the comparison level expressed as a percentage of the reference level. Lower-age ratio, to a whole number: 120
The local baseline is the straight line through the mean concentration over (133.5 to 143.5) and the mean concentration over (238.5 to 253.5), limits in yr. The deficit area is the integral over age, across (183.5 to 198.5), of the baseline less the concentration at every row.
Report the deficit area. 108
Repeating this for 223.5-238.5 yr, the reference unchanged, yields 248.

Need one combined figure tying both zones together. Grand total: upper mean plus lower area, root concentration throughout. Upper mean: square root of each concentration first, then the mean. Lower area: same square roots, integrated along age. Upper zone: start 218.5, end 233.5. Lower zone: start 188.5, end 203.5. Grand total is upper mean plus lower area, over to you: 175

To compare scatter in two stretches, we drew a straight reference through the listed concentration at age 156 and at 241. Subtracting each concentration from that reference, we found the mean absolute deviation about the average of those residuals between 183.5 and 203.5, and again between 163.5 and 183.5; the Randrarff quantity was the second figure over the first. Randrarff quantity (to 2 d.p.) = 0.32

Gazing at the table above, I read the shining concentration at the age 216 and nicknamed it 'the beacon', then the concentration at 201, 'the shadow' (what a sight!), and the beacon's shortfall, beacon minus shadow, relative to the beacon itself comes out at 0.10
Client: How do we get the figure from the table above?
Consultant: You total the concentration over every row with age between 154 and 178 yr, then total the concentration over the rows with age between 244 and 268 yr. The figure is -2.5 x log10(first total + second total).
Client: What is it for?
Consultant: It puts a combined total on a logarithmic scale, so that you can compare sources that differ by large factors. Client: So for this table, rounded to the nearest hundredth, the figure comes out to -7.75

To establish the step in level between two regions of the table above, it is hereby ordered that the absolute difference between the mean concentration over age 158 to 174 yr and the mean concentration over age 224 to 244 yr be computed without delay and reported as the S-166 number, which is 17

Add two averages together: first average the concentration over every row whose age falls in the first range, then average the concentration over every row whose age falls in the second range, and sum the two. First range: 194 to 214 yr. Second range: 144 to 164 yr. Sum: 258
